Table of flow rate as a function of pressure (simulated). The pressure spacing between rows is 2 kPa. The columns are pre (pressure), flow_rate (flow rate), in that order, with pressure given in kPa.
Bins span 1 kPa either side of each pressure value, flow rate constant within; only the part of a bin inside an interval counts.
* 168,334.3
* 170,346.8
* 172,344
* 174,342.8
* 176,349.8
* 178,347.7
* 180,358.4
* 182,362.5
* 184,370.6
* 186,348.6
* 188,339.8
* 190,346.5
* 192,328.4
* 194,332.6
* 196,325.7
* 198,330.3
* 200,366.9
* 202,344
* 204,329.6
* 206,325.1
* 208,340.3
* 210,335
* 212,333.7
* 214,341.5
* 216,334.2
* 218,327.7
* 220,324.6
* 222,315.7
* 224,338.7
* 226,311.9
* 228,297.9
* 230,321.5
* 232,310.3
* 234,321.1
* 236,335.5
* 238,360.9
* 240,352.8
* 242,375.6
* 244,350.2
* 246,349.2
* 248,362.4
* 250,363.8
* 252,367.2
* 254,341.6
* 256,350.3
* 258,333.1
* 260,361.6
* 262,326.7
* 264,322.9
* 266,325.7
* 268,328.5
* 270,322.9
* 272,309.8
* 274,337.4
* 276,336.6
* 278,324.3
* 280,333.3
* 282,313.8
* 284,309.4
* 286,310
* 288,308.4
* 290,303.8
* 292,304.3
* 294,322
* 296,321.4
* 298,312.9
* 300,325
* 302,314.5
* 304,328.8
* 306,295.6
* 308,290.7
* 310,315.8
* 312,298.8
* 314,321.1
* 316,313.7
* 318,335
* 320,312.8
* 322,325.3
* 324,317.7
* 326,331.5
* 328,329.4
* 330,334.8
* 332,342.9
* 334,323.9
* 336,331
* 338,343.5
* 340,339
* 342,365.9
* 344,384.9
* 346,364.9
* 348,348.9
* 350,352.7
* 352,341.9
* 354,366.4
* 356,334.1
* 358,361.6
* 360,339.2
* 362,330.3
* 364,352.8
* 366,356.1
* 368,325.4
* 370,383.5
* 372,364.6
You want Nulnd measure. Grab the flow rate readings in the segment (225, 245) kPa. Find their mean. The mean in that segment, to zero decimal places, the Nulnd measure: 334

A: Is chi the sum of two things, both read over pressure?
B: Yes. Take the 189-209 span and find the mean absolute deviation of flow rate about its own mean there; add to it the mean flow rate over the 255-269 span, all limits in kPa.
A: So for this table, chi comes 346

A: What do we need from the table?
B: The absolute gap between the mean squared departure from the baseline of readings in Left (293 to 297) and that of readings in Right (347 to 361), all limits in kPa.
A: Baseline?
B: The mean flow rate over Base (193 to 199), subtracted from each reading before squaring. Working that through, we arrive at 448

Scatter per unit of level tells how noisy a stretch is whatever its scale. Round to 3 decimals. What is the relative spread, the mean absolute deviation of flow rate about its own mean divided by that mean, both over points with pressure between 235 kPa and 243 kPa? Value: 0.034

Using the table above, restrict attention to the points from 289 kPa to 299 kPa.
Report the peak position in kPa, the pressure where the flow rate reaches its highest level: 294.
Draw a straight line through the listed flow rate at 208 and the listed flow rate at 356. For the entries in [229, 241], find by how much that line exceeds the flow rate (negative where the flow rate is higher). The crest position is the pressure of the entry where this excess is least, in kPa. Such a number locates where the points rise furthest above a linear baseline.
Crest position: 238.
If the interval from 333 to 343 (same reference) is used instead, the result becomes 342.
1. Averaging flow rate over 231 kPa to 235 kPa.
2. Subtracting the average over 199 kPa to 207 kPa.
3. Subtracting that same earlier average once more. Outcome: -367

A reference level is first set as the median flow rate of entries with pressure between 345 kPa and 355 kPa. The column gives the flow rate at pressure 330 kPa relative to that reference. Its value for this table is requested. -18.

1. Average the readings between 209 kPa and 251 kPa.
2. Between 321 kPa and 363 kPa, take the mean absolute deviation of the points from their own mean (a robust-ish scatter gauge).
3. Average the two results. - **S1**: 175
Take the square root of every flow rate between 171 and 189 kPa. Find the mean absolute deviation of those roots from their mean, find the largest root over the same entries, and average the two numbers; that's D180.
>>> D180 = 9.73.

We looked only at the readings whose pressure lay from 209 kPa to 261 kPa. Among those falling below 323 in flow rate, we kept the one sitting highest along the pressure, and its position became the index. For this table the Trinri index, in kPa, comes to 234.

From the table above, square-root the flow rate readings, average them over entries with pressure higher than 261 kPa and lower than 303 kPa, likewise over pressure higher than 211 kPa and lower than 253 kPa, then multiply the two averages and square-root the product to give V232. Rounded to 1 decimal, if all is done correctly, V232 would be 18.1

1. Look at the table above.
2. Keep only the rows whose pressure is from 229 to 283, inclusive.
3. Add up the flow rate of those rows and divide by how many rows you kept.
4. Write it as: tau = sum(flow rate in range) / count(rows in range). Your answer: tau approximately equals 338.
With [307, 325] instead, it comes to 315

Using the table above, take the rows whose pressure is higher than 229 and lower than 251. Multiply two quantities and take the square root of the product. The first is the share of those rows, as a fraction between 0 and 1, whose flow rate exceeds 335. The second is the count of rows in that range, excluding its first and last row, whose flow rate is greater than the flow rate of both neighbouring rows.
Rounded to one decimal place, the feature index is 1.2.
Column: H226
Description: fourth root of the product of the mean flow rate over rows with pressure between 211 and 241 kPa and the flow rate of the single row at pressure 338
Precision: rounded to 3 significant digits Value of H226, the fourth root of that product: 18.3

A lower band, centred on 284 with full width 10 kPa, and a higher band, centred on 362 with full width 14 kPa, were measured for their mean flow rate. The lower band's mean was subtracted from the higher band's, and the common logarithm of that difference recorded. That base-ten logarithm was 1.44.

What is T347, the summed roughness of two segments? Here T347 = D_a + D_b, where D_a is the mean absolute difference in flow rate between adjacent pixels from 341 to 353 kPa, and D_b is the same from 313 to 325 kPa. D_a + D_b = 28.1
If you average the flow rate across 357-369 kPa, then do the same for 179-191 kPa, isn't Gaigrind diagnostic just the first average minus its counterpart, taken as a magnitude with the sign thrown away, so 10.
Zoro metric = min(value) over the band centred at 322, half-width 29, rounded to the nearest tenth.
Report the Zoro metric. 290.7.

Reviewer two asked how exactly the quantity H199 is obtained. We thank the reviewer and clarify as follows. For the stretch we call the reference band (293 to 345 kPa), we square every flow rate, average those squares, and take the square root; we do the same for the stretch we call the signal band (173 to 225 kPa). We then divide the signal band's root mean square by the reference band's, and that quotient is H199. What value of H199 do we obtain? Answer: 1.04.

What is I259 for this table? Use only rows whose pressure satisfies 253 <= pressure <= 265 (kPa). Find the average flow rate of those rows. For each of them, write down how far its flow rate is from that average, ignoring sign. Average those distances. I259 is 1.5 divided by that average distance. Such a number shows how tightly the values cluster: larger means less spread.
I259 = 0.13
